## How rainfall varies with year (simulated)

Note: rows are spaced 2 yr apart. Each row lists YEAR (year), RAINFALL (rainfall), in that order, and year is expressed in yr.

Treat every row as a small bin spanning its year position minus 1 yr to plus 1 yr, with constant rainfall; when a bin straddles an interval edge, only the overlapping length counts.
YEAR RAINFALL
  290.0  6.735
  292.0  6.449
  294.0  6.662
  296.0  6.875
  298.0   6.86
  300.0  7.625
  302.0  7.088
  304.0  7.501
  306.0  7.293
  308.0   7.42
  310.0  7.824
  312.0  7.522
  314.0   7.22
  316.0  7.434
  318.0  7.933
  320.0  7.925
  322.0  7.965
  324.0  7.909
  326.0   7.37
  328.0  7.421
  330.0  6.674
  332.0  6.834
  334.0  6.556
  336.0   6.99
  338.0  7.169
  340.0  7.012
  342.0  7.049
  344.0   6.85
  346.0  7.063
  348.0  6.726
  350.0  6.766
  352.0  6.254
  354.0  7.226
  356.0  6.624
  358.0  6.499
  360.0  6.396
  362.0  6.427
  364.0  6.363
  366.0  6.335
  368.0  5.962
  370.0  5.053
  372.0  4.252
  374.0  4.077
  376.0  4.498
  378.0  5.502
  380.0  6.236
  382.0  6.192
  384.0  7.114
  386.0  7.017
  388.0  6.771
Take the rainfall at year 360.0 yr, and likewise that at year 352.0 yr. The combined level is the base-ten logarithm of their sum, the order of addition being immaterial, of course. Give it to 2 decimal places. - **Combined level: 1.10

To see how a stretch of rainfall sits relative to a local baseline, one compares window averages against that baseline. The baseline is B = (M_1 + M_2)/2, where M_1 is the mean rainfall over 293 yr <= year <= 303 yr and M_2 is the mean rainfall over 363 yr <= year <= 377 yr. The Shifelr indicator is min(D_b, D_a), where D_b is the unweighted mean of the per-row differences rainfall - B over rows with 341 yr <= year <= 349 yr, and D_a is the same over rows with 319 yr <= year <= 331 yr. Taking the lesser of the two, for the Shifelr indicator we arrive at 0.80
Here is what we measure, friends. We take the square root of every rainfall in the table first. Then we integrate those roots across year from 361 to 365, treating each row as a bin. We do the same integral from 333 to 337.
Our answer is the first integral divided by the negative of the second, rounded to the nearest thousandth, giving -0.972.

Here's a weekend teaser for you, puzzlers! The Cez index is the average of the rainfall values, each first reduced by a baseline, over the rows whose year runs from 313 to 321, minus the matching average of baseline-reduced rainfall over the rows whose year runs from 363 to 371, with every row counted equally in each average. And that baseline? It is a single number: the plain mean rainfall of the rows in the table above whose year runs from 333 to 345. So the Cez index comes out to 1.7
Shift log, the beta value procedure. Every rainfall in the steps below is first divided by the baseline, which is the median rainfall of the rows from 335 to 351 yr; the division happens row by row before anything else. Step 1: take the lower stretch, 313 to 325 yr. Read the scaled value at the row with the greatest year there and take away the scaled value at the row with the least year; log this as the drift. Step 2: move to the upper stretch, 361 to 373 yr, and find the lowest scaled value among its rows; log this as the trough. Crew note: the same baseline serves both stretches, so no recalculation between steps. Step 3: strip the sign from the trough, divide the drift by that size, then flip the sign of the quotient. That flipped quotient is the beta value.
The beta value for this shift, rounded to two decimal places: -0.16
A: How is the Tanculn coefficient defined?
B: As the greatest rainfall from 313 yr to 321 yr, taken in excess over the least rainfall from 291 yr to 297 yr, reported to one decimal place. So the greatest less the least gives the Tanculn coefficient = 1.5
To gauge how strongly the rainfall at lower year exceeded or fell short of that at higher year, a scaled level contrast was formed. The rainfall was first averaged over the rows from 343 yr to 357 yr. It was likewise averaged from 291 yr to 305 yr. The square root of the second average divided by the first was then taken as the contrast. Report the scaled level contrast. 1.02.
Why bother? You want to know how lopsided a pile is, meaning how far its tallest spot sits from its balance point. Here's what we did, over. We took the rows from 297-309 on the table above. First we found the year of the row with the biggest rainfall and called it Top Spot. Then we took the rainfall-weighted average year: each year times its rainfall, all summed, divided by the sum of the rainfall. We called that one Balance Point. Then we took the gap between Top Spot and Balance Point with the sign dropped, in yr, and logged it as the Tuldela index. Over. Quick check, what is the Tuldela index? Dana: 3.1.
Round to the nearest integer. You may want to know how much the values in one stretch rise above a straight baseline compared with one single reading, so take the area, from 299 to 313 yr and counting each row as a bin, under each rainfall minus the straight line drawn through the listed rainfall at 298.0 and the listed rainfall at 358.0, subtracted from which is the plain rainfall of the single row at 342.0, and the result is 2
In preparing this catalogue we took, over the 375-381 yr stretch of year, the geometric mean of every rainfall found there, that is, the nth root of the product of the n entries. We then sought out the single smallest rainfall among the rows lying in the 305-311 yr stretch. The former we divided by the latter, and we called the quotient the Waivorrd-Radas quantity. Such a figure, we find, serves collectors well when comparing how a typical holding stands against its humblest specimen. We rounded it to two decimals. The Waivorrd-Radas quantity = 0.74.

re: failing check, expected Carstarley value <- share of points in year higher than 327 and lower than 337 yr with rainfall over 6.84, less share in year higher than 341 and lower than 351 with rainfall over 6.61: -0.6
